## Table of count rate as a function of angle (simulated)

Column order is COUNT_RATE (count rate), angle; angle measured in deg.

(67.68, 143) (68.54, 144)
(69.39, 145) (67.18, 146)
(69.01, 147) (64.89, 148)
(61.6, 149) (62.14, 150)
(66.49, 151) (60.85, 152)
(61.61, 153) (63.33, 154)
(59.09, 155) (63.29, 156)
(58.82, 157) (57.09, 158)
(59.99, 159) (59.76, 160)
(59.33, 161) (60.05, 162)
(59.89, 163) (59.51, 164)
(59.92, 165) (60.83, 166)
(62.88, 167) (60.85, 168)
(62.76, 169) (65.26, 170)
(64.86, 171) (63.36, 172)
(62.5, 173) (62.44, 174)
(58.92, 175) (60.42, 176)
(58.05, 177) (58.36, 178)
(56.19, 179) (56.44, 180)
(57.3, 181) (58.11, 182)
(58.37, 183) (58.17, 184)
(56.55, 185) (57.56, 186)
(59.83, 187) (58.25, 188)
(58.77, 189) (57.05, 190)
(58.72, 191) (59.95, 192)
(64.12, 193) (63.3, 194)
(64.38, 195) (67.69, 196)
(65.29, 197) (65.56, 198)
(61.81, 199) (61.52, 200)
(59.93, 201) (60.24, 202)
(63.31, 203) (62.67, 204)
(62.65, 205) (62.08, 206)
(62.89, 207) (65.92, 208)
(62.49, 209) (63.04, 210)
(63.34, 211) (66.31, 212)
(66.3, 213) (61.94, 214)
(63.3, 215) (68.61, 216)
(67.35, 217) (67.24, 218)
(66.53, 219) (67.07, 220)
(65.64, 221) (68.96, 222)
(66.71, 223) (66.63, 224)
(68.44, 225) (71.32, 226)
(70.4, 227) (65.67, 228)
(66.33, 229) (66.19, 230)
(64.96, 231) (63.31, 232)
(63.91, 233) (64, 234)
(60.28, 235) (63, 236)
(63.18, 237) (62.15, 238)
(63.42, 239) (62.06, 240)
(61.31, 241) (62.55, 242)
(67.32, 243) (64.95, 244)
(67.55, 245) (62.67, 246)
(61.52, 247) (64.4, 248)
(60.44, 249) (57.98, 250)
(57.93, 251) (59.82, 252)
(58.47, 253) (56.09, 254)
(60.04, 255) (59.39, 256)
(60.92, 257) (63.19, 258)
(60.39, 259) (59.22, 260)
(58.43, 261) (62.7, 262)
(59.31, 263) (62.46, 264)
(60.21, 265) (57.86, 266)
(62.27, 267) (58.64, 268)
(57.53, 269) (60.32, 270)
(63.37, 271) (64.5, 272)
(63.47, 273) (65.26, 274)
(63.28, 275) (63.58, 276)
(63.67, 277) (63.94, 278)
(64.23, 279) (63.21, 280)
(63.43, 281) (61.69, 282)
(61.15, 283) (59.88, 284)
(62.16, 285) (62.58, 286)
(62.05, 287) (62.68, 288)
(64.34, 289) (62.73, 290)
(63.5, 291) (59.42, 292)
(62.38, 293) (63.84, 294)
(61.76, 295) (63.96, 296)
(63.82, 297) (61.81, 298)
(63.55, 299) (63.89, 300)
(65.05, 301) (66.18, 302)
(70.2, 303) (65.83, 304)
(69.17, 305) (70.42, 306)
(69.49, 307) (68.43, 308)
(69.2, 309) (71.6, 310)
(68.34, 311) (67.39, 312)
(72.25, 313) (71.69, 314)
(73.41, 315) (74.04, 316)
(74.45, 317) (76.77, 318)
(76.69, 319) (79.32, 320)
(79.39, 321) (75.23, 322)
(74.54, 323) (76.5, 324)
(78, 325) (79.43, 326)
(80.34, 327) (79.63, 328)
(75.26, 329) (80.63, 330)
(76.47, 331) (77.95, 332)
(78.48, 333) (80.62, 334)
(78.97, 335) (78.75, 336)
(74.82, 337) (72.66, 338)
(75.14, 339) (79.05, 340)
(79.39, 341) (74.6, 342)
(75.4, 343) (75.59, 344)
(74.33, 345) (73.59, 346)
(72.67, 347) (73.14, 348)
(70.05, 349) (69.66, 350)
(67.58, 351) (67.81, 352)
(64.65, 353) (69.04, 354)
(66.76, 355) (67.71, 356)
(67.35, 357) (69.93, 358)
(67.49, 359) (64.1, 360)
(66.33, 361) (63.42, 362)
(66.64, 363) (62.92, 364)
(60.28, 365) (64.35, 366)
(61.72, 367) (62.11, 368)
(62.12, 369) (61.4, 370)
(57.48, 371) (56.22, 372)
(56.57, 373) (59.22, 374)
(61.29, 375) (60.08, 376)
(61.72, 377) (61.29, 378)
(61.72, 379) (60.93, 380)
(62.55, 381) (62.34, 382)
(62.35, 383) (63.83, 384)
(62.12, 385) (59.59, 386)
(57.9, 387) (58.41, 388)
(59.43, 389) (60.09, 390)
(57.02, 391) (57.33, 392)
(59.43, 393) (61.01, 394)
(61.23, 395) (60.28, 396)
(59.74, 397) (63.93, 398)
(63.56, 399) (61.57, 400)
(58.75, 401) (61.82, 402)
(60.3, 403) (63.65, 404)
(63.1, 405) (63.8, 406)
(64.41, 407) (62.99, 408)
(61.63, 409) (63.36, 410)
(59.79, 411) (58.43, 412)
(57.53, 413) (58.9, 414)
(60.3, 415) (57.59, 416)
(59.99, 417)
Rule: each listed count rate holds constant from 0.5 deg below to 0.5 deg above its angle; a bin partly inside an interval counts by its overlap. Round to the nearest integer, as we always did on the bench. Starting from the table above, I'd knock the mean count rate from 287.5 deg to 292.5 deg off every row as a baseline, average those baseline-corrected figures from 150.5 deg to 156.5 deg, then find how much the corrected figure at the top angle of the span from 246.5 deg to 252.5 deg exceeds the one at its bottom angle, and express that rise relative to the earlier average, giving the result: 19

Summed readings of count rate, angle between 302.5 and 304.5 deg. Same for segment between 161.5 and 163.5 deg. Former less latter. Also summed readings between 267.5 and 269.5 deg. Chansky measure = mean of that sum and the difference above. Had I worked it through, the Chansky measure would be 66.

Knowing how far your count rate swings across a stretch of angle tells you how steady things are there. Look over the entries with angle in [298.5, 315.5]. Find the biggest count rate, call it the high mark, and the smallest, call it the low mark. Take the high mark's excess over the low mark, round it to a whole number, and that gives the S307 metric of 10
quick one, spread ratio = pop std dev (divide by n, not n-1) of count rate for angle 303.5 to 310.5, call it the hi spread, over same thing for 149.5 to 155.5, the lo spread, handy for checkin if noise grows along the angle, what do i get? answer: 0.7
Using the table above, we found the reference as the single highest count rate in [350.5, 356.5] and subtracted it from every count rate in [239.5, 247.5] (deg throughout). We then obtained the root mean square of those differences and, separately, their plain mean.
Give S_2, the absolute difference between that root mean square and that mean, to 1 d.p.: 11.1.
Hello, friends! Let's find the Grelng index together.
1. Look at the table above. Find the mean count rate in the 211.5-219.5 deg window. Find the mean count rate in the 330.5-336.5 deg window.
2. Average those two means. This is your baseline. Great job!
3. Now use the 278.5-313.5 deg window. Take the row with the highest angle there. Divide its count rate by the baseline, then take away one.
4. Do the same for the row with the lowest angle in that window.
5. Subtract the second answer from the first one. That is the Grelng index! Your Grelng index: 0.11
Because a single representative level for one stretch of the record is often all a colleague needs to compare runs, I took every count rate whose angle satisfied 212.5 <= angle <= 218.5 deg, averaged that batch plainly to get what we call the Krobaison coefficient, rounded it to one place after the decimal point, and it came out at 65.8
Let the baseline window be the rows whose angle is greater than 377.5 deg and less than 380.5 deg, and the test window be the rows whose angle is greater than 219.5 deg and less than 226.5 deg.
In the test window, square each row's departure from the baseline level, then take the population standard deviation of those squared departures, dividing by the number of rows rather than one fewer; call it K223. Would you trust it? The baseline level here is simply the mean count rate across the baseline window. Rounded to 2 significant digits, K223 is 26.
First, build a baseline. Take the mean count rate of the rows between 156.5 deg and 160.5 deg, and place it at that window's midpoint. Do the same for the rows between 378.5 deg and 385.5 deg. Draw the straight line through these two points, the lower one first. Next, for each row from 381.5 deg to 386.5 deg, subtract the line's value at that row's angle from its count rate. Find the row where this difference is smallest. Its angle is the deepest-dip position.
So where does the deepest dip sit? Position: 386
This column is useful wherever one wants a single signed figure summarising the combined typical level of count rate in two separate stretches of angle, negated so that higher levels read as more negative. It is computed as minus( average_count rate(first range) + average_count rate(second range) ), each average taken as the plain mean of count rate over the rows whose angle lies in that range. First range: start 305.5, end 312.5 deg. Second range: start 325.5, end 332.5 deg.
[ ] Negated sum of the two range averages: -148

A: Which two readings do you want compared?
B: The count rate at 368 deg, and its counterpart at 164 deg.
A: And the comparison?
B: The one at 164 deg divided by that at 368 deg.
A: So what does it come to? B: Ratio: 0.96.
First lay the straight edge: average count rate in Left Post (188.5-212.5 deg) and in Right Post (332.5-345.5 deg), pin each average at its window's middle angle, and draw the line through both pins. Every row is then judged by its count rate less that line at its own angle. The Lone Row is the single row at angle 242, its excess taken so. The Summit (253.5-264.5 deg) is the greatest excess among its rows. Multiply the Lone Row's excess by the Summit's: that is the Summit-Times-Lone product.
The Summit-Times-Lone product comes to 23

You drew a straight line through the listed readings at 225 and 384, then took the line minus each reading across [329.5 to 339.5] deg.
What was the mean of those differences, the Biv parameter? -12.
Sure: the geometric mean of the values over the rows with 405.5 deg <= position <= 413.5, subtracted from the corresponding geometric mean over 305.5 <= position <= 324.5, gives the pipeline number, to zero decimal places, 12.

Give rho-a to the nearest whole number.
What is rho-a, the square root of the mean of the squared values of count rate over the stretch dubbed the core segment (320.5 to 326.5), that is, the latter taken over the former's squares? 77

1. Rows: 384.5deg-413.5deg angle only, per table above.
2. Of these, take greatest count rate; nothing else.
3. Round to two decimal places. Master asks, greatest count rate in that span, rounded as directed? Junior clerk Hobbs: 64.41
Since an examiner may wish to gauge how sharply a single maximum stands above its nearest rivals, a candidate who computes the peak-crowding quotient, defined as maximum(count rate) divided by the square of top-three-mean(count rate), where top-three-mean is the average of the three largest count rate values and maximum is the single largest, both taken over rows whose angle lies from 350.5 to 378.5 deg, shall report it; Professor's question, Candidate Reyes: 0.0147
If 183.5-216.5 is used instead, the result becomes 0.0150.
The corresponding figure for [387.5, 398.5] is 0.0166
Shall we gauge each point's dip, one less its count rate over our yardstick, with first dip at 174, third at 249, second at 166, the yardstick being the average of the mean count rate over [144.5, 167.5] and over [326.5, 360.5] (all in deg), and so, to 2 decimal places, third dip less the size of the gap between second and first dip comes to 0.08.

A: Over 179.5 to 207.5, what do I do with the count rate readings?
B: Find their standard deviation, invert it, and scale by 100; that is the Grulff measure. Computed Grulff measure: 33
